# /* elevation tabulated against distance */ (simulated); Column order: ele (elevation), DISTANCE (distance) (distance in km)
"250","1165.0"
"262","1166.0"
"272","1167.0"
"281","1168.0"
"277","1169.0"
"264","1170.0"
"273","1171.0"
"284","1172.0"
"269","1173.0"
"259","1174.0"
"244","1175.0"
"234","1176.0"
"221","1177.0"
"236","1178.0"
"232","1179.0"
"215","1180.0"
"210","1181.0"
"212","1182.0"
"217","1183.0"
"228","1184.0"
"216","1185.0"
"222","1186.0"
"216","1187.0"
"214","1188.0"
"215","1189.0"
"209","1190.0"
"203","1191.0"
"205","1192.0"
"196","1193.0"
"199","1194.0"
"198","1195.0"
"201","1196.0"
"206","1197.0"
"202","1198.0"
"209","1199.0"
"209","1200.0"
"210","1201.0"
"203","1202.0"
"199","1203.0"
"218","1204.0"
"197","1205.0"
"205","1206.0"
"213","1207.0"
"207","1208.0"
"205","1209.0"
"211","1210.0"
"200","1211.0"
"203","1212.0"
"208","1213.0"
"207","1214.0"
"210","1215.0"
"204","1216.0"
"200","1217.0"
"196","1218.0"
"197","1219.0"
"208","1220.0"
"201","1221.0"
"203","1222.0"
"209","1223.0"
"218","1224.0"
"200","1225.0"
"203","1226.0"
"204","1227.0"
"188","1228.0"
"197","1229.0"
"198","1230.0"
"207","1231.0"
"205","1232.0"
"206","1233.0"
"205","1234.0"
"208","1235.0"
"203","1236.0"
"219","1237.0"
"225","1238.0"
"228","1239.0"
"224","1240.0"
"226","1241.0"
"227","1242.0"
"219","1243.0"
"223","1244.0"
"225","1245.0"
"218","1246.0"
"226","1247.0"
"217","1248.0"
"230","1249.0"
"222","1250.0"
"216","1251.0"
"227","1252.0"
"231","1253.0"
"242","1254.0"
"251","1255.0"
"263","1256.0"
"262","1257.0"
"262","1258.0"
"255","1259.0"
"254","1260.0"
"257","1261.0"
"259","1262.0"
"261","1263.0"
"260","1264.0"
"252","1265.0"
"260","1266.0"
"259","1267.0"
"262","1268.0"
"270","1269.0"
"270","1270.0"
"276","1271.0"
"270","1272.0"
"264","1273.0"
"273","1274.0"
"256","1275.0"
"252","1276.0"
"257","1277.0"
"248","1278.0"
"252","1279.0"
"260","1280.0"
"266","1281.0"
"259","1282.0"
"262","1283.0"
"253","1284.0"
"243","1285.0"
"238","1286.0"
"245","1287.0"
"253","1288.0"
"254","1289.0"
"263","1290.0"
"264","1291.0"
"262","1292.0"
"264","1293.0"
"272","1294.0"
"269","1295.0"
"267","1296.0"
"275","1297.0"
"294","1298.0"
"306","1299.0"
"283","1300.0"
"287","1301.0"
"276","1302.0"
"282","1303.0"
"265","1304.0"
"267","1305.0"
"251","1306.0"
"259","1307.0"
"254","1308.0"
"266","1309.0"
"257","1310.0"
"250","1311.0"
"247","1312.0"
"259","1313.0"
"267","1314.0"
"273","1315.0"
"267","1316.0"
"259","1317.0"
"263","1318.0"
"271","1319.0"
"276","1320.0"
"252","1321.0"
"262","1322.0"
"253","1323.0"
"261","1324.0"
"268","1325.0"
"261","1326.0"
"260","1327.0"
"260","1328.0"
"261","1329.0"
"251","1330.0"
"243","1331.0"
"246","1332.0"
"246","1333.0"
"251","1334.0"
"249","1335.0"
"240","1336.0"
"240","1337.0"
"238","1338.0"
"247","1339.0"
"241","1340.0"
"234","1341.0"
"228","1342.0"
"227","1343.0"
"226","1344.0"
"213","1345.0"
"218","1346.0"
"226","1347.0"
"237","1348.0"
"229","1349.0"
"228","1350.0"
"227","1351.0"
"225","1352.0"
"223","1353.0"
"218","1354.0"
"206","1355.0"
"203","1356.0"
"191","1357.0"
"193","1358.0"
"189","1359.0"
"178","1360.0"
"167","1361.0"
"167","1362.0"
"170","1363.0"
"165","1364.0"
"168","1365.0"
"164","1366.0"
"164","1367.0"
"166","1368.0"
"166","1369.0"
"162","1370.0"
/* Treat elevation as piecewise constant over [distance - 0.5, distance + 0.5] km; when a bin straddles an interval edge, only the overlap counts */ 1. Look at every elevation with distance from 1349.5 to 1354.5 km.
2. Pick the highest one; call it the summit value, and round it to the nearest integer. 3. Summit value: 228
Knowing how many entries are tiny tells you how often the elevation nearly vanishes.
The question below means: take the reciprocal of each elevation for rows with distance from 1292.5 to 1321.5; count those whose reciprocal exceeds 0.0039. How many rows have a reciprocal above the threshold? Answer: 5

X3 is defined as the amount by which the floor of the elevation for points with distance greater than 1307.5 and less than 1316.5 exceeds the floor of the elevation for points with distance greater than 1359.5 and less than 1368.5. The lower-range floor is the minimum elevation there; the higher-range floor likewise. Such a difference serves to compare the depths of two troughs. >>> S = 83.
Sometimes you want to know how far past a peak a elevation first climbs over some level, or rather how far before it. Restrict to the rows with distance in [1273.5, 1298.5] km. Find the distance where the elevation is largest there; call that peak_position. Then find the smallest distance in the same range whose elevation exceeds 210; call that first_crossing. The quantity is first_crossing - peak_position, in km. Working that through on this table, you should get -24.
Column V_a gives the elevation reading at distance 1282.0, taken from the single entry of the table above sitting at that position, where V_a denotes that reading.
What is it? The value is 259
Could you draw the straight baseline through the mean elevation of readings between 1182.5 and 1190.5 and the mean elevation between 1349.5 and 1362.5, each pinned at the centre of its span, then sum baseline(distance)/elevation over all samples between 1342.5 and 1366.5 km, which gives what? 24.2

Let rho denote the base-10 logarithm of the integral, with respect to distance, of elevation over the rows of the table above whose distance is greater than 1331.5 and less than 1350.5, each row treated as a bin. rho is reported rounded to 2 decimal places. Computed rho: 3.65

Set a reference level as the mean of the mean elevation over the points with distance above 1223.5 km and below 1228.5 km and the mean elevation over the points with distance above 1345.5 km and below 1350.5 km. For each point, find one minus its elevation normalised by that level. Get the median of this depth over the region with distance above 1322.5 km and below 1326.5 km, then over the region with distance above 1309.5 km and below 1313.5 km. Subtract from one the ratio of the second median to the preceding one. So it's 0.2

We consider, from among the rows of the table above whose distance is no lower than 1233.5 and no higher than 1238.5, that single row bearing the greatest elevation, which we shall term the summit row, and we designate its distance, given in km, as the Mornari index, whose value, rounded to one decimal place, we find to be 1238.0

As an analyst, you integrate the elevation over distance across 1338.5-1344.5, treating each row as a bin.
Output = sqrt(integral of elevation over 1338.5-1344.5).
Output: 37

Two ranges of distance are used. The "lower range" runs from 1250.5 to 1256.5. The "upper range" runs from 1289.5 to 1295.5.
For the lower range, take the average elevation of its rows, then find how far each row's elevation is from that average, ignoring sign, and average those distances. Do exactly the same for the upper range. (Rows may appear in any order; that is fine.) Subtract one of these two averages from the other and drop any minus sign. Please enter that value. 10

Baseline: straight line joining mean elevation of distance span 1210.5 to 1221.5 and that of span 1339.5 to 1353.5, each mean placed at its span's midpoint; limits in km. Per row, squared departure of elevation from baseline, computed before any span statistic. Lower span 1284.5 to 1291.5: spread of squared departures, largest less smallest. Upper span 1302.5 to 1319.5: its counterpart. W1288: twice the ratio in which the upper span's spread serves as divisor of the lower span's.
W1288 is 1.06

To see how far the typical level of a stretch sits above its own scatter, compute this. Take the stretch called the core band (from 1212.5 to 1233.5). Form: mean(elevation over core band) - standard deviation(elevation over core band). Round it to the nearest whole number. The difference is 197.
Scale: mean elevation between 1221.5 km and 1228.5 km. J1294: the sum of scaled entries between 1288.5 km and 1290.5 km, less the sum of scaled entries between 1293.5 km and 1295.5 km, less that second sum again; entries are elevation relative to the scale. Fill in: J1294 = -2.8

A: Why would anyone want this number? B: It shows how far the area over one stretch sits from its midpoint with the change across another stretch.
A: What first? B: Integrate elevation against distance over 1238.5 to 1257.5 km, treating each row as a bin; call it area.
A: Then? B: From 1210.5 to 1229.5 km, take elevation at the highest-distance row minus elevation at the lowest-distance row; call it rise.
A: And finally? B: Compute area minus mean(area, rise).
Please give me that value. 2190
